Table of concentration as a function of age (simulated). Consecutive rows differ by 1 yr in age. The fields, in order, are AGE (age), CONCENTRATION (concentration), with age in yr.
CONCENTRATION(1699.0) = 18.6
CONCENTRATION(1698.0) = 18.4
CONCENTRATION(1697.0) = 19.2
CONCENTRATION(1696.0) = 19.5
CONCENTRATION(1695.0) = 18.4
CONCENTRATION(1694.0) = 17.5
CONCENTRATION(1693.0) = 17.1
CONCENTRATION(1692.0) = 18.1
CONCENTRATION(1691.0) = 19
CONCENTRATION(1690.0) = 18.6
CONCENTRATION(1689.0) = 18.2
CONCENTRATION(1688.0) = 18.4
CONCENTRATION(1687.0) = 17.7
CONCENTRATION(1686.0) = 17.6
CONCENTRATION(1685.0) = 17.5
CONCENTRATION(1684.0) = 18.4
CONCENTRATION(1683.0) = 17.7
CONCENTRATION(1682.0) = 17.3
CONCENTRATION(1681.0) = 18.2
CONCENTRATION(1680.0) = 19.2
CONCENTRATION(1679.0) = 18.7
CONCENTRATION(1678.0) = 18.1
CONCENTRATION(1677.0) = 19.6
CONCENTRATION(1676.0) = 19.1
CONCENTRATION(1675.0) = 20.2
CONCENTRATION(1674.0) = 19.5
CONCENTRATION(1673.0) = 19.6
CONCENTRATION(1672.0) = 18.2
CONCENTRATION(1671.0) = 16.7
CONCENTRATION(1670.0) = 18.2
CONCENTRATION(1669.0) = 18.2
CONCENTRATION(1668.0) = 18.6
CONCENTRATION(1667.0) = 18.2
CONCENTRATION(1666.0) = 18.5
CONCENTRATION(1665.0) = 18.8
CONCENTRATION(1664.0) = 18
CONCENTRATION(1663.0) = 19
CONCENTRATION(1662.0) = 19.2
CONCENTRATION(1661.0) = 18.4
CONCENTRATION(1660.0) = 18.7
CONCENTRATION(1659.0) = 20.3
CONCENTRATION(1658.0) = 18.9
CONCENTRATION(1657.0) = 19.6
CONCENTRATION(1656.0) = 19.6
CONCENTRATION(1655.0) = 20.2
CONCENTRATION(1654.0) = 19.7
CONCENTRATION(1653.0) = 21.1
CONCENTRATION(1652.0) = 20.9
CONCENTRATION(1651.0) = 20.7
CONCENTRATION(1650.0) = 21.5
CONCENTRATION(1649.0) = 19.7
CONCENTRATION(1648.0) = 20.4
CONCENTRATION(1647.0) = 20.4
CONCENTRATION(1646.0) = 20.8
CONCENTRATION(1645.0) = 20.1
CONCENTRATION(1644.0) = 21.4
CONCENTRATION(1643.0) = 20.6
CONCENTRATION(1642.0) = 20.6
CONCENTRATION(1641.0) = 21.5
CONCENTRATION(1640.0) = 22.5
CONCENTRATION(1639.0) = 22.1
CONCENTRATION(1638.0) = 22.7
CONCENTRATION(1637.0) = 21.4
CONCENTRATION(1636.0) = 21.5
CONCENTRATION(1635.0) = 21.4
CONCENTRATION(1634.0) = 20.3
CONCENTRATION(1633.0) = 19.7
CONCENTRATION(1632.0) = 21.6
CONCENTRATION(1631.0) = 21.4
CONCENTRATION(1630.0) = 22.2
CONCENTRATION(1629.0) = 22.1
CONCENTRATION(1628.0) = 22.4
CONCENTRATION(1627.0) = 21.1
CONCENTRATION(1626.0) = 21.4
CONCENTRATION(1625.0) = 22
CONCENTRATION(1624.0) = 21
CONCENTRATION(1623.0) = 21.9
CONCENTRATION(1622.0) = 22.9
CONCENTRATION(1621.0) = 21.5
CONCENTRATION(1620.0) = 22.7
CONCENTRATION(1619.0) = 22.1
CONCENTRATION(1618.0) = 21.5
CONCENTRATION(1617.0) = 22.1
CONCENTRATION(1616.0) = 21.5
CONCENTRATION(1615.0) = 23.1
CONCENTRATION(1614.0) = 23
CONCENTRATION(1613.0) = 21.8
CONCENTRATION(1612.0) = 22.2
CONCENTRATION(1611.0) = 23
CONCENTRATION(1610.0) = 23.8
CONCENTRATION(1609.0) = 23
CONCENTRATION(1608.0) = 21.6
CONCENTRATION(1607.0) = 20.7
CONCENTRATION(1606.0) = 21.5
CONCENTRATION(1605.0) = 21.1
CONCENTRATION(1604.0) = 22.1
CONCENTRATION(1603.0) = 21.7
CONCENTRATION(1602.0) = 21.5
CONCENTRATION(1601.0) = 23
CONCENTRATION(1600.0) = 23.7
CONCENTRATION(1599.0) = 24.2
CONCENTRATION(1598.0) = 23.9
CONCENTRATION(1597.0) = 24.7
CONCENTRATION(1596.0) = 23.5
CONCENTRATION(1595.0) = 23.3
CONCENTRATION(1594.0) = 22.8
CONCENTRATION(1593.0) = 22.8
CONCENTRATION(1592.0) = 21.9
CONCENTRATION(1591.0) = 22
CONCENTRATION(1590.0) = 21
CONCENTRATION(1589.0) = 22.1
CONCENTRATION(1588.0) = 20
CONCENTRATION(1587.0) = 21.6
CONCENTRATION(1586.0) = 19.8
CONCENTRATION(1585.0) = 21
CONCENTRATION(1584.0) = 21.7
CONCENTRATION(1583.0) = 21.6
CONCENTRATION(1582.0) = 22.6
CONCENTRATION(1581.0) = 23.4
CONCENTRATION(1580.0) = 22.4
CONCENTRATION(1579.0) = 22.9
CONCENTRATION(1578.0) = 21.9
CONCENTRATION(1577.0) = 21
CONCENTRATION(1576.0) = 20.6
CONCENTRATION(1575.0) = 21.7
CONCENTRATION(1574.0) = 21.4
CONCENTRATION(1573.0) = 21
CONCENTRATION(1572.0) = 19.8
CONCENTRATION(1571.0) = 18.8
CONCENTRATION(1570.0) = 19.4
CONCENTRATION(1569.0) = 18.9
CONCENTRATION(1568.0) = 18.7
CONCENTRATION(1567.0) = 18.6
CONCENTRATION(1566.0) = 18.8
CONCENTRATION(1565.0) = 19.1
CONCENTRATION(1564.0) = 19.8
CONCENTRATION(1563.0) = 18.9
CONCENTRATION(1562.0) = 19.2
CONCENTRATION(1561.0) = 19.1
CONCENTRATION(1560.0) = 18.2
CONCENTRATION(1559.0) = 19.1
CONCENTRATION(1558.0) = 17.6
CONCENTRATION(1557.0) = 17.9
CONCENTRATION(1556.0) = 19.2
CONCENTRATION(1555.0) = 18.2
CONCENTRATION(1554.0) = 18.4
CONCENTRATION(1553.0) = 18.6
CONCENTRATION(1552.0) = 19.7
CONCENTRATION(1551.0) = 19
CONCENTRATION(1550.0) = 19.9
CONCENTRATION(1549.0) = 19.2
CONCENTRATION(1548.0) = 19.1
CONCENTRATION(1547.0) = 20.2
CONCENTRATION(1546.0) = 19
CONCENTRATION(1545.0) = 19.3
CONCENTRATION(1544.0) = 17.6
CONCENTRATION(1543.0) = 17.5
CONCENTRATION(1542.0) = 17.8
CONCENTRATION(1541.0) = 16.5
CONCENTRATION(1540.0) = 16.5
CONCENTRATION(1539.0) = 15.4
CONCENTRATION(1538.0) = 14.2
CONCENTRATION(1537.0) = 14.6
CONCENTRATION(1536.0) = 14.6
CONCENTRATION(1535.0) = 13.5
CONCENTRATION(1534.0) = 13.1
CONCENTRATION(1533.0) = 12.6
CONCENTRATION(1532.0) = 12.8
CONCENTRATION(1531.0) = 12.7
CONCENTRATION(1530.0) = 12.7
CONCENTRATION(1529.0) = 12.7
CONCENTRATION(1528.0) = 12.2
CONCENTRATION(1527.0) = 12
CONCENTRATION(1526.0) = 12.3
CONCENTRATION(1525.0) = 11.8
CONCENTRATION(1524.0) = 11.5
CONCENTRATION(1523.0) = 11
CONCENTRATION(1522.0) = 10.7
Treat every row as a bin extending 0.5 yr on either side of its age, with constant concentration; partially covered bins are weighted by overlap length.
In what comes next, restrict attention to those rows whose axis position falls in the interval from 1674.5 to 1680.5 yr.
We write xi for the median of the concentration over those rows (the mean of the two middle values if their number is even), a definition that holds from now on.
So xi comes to 19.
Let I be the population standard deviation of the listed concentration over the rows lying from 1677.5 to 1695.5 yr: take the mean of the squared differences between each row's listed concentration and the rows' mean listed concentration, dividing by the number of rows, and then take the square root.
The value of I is 0.57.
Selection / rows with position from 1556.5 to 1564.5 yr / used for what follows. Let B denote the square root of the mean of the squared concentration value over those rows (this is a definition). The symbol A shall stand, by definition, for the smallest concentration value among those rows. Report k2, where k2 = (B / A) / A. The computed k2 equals 0.060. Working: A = 17.6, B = 19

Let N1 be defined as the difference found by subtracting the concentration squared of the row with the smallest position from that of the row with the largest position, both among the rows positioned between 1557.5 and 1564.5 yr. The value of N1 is 82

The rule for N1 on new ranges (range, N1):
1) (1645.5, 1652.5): 4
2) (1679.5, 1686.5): -59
